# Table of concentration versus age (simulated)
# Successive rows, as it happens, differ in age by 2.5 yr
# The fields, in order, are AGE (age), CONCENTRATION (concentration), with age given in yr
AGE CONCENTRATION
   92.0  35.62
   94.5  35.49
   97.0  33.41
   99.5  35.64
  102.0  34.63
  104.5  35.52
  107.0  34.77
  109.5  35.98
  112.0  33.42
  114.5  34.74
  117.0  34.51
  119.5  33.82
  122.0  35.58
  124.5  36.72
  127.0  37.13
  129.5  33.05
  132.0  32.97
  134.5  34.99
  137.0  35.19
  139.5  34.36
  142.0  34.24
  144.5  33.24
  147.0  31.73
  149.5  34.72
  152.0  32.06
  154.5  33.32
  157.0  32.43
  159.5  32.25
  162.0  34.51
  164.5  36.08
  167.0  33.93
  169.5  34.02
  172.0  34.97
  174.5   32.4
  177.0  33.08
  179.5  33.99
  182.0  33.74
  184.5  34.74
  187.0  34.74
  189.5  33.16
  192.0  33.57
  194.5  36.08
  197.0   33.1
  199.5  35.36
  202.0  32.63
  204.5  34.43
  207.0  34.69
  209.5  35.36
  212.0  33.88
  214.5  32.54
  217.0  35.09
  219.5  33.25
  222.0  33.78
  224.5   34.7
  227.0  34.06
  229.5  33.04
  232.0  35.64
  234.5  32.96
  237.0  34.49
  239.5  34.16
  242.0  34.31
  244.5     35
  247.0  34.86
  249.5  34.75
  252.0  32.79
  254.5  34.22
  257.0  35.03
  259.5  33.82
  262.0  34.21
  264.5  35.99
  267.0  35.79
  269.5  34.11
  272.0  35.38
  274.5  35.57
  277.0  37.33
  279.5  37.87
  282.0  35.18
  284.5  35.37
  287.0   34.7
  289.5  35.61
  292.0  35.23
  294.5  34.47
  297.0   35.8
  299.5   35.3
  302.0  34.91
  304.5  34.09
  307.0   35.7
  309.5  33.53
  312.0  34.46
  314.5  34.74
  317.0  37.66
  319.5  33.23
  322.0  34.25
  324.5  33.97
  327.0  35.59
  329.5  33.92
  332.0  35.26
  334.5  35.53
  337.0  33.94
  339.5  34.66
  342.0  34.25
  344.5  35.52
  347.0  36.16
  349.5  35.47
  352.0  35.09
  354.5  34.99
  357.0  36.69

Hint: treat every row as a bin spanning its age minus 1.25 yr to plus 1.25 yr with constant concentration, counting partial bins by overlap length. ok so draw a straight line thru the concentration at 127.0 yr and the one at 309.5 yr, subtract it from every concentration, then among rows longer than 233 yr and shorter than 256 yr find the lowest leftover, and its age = 234.5 yr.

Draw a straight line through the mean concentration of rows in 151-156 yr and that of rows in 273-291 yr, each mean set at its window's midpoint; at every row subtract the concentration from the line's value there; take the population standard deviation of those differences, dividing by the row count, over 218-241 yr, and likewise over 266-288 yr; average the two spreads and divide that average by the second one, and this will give 0.86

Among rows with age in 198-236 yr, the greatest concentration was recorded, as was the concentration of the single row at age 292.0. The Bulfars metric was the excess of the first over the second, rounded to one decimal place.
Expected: 0.4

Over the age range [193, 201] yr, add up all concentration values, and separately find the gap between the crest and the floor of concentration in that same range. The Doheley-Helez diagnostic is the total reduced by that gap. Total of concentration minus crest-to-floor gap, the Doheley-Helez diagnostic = 102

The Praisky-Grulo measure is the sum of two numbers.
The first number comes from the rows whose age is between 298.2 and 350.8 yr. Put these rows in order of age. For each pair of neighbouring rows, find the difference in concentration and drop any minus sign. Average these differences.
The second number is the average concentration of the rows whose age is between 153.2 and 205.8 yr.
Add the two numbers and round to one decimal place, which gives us 35.2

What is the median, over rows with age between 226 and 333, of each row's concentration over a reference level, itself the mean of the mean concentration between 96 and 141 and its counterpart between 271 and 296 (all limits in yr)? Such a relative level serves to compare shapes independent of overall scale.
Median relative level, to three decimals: 0.986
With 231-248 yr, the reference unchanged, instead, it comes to 0.979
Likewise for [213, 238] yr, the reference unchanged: 0.963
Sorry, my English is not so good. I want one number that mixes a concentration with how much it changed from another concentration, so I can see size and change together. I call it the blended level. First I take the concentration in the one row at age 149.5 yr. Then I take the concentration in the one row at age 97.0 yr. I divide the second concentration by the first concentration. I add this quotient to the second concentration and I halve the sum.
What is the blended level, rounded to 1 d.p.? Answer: 17.2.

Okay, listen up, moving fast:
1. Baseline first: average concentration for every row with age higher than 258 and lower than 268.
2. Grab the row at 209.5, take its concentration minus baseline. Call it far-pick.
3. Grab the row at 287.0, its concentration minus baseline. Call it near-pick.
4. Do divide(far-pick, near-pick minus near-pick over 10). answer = -2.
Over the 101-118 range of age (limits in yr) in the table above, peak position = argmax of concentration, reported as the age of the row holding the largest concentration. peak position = 109.5 yr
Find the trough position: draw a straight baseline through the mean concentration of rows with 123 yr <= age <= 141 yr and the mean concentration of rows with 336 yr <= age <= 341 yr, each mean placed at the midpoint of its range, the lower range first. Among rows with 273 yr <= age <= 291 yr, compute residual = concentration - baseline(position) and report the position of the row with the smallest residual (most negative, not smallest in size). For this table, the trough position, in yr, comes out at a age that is 287.0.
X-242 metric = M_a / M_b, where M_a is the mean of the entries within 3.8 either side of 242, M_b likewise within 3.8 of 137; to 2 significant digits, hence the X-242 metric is 0.99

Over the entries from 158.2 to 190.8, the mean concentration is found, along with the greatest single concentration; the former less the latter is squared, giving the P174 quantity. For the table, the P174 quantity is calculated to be 4.5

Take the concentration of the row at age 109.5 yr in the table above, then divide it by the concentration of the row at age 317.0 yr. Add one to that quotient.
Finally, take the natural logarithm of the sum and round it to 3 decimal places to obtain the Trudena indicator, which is 0.671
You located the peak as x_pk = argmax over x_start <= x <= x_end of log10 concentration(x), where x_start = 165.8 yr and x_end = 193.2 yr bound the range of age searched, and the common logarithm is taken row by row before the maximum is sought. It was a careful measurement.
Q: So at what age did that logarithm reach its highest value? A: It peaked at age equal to 172.0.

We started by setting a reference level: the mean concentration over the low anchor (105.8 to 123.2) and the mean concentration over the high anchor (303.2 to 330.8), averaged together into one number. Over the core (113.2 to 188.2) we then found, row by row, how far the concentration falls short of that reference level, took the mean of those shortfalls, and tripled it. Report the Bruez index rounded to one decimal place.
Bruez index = 1.7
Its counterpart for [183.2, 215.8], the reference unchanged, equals 1.5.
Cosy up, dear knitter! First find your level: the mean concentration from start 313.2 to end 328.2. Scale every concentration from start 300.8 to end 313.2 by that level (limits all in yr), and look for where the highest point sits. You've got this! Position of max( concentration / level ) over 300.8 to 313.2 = 307.0 yr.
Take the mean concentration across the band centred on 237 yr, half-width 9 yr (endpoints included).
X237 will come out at 34.2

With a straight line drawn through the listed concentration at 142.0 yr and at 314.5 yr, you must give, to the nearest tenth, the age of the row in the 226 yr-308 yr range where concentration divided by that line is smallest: 252.0 yr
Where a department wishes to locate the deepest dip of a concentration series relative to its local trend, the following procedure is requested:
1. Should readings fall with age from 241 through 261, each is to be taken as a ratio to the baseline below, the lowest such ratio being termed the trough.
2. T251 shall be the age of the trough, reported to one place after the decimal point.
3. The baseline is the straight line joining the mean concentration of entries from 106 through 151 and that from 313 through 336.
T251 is 252.0 yr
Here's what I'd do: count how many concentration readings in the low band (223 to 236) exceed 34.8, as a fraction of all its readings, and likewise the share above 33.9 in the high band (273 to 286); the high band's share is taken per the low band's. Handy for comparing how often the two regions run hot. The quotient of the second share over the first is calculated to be 5.0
